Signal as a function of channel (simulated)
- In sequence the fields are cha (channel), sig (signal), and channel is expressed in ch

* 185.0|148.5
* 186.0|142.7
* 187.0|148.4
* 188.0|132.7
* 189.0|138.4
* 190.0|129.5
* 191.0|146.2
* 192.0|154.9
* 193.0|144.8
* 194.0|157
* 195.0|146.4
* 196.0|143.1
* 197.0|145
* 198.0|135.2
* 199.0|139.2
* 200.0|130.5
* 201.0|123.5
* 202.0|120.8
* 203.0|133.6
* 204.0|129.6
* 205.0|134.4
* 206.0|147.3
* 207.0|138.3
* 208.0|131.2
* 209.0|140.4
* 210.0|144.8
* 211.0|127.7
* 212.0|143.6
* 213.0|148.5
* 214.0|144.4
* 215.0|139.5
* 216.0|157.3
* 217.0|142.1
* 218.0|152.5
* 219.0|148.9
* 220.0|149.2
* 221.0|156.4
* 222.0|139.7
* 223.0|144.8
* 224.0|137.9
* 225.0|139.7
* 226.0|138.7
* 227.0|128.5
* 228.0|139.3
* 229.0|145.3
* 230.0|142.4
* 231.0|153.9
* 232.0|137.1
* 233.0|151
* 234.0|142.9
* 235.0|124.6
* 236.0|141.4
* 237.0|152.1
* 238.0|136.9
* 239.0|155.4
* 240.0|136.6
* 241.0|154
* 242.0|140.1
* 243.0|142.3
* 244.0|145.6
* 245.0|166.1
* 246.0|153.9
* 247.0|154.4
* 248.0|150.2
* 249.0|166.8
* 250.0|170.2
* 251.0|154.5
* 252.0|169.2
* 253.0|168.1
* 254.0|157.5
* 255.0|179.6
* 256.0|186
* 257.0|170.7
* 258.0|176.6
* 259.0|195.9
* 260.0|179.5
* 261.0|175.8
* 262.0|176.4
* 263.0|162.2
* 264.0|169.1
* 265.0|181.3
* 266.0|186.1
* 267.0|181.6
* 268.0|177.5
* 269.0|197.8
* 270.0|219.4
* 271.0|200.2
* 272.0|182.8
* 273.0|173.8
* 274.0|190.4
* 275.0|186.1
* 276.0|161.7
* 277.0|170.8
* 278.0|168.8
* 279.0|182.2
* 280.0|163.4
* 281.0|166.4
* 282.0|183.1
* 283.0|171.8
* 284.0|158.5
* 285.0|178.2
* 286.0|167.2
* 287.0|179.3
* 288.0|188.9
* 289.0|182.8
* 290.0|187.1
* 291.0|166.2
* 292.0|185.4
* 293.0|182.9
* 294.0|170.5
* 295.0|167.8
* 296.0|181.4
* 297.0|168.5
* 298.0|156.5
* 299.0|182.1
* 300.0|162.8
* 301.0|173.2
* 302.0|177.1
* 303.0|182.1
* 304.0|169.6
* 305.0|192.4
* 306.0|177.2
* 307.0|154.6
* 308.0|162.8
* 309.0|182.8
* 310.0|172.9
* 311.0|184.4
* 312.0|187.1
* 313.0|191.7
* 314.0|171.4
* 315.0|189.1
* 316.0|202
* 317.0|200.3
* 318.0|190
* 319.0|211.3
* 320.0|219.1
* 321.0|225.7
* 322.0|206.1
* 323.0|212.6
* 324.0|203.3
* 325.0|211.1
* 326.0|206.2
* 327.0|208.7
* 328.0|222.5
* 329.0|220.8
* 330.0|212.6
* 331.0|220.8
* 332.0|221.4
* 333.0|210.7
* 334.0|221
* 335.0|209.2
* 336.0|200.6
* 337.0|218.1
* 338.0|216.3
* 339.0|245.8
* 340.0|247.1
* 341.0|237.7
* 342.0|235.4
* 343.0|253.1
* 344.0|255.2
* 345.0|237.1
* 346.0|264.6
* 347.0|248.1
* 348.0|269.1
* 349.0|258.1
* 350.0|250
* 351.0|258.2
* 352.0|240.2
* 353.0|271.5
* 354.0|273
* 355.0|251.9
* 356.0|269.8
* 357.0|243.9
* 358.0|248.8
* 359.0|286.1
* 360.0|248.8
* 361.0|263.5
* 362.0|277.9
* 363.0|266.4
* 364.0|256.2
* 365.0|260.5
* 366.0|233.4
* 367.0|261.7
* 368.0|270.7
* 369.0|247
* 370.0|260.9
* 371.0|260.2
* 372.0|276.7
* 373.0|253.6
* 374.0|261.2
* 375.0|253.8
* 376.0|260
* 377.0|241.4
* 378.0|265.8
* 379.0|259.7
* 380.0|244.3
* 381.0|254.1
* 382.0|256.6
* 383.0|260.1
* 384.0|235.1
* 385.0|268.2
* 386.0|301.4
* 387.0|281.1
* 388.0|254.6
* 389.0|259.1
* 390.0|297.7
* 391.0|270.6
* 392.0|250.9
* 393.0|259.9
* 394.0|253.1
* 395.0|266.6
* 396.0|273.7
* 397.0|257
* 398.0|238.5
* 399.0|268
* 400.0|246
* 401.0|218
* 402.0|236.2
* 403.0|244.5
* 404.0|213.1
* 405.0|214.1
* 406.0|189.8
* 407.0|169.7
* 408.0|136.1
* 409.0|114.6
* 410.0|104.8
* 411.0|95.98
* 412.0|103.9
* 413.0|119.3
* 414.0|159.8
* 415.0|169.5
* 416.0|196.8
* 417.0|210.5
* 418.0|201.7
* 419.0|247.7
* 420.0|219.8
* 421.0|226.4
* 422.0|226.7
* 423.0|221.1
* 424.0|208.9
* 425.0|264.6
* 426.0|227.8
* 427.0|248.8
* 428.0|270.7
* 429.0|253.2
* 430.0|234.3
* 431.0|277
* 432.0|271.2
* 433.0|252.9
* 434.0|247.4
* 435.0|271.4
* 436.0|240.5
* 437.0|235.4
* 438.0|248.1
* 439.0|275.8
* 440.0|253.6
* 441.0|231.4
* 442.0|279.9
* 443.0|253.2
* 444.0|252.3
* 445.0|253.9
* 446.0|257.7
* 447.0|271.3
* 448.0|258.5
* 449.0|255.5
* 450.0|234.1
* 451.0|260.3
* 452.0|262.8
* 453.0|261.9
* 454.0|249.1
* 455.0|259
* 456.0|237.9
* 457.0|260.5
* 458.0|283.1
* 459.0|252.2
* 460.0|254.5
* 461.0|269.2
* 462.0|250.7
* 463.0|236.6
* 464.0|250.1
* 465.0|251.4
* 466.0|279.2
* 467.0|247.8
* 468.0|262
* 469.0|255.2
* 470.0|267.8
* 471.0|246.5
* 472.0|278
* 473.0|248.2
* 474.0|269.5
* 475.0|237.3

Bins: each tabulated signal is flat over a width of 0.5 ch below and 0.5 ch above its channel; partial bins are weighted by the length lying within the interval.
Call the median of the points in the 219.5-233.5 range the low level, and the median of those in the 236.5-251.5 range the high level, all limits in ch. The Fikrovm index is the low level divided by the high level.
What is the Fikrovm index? 0.92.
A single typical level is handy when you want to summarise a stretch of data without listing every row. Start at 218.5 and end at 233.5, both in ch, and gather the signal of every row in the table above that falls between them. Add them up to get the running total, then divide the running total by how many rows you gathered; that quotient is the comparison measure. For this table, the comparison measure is 144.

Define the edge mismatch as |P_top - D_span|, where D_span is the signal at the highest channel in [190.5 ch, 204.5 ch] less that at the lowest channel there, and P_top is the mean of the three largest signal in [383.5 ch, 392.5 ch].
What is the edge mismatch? 310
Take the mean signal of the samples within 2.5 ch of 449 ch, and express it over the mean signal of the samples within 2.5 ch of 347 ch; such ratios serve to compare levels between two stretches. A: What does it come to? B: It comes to 1.00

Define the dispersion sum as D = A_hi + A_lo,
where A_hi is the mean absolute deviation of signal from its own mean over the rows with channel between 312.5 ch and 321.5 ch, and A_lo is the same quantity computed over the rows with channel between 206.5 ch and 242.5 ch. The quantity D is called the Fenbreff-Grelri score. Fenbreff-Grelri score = 19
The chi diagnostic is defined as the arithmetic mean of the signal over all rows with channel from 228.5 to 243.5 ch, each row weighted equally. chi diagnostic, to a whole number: 144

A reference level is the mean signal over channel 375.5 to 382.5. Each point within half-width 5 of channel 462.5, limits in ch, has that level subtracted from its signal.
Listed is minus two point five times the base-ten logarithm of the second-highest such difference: -3.48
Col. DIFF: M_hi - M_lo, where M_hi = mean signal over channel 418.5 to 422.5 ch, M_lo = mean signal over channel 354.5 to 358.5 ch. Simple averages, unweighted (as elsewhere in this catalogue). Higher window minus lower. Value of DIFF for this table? -23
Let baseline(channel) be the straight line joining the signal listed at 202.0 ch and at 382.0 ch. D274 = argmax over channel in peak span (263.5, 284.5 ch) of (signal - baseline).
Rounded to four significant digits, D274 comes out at 270.0 ch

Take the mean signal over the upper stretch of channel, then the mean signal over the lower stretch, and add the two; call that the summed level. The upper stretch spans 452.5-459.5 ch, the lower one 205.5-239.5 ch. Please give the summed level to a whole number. 401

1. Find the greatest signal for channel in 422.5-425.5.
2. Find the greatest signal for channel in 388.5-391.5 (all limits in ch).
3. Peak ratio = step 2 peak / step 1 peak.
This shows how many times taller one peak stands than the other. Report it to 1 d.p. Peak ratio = 1.1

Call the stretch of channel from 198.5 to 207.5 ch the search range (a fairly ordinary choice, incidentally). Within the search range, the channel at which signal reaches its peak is 206.0 ch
